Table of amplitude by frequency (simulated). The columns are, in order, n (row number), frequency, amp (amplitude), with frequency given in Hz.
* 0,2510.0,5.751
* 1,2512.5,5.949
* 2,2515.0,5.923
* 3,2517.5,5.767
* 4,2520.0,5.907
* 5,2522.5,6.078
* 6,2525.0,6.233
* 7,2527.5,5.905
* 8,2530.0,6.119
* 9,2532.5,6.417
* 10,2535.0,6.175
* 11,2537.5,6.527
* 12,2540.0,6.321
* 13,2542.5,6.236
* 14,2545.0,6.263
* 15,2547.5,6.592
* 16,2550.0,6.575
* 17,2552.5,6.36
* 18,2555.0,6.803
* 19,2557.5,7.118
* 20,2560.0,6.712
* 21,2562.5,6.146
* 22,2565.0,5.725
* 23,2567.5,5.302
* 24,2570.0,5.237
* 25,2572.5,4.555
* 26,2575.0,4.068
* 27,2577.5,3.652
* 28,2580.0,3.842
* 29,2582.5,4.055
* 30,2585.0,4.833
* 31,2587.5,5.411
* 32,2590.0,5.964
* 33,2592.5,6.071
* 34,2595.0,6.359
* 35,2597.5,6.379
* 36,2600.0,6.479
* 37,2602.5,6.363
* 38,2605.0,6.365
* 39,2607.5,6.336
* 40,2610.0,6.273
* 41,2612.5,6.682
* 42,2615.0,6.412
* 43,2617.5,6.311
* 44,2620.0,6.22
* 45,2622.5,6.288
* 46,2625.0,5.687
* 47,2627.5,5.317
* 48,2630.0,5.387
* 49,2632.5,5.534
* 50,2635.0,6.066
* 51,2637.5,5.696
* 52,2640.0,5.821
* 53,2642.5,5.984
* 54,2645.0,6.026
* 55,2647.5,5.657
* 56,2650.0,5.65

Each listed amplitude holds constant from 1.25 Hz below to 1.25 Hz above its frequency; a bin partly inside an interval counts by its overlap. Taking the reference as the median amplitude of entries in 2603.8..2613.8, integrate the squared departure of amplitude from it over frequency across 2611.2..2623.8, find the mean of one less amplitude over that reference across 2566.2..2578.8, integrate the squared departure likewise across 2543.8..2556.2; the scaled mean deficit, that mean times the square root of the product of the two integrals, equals 0.15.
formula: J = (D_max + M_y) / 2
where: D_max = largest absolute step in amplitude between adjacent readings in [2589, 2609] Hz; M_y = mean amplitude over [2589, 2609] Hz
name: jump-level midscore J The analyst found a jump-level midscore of 3.29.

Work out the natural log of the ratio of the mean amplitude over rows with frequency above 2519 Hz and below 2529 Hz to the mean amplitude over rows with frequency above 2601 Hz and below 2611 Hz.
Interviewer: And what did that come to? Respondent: -0.049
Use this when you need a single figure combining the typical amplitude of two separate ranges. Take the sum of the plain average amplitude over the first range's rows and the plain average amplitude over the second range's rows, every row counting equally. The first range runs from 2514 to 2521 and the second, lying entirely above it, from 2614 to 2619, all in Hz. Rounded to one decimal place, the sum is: 12.2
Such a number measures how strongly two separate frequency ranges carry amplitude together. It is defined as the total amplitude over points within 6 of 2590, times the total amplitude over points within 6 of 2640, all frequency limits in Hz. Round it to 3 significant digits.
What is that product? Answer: 847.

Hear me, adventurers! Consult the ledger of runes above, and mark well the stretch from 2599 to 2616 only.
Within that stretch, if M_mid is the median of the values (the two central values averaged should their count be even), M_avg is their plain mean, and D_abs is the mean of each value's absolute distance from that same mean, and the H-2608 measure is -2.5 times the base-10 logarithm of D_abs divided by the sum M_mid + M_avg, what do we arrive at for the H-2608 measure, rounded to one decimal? 5.3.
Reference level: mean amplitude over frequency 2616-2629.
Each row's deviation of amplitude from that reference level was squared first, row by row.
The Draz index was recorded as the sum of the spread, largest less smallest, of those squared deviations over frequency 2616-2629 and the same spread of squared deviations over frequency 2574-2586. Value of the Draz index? 4.4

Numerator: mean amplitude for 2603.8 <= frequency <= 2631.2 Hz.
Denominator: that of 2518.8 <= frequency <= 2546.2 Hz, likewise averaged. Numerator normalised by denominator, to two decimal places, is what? 0.99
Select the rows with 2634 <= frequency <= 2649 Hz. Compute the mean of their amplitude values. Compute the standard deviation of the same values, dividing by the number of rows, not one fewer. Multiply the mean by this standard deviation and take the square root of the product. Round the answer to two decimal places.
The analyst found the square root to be 0.97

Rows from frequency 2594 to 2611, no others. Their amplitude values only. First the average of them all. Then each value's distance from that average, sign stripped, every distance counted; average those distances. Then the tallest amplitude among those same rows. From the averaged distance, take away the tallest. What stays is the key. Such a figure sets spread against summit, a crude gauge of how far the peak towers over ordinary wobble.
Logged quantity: -6.4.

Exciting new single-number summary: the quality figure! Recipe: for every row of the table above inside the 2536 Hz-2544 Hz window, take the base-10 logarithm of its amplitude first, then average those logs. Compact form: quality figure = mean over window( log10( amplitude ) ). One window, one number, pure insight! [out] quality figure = 0.80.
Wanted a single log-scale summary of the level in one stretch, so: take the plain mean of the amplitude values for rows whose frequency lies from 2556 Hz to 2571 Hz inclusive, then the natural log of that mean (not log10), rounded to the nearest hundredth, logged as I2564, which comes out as 1.80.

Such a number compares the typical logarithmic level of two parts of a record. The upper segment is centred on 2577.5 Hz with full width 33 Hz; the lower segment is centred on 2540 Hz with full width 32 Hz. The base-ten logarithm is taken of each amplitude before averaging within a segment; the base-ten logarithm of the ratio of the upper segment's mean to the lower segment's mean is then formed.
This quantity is -0.06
